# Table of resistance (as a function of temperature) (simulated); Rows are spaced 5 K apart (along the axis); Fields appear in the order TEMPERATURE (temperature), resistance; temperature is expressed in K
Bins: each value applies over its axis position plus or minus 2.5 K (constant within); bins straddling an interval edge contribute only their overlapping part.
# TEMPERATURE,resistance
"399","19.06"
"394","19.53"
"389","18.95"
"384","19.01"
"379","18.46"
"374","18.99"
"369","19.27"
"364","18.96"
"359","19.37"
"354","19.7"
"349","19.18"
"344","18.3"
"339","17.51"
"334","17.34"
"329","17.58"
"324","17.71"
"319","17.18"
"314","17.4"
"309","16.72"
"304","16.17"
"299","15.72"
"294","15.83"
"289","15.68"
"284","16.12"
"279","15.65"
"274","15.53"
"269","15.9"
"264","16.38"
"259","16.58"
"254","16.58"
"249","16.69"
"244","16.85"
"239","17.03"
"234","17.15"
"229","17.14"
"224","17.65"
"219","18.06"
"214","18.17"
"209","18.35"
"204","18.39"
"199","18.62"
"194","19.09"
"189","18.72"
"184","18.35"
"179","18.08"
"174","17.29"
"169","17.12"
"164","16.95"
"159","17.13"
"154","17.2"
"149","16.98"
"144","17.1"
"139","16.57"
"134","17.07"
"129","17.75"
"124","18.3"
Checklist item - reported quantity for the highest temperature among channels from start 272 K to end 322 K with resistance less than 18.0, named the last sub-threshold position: 319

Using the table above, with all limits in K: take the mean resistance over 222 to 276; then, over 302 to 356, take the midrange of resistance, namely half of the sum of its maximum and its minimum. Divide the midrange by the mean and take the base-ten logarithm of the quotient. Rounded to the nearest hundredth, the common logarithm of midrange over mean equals 0.03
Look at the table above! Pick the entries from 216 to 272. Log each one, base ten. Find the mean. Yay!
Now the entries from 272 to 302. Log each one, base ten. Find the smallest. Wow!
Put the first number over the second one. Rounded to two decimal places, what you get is 1.03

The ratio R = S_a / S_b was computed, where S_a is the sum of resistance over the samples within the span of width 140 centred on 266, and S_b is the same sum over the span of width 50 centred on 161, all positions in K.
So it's 2.7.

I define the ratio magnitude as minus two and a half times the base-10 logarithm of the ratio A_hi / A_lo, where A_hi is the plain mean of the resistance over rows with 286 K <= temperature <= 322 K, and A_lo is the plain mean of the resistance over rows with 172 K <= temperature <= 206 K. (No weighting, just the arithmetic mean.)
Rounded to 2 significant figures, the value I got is 0.12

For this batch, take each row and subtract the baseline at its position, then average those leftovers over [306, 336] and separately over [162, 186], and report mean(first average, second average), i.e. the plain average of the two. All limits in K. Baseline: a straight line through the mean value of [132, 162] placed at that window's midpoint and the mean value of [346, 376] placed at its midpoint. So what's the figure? -0.6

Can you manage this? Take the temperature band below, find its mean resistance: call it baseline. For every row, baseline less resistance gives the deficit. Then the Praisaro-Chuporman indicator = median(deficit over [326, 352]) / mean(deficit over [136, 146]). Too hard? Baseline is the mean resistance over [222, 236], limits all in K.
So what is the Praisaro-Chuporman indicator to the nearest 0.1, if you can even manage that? -0.6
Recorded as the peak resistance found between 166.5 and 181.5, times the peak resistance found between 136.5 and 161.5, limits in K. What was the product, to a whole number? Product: 311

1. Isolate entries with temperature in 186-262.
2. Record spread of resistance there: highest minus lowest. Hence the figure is 2.5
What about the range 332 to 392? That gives 2.4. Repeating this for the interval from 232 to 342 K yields 2.2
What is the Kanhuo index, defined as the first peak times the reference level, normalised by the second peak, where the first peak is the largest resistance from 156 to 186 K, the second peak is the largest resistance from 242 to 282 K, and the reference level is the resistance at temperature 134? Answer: 18.6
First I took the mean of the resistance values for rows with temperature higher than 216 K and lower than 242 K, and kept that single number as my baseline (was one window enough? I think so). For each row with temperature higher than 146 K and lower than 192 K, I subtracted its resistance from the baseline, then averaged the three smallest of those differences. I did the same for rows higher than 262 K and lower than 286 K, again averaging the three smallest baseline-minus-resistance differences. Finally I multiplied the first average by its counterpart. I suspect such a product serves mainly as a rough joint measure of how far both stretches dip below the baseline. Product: -1.24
